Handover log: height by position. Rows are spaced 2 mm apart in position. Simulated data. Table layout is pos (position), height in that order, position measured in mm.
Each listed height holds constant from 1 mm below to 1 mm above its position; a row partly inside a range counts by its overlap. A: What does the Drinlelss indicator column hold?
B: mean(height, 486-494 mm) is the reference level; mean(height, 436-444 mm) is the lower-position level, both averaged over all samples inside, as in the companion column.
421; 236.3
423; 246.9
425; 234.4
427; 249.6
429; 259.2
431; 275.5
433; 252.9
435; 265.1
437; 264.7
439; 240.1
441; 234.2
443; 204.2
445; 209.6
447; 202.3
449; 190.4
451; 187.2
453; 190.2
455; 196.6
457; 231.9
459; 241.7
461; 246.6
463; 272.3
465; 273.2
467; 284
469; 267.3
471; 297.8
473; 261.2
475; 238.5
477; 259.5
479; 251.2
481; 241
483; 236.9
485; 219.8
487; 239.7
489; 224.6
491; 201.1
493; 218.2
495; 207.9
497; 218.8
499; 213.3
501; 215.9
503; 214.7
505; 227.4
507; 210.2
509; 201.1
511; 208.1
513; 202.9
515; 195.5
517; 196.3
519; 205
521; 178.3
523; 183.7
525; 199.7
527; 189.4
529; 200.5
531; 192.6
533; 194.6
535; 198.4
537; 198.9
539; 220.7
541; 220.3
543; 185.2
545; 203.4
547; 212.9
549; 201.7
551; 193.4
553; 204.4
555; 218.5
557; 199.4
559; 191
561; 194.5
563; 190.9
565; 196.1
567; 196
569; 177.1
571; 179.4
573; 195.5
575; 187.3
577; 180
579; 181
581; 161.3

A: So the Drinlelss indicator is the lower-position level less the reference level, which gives 15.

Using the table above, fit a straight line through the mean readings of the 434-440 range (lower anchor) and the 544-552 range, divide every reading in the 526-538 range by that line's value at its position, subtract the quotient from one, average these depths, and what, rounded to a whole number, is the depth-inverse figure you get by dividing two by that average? 28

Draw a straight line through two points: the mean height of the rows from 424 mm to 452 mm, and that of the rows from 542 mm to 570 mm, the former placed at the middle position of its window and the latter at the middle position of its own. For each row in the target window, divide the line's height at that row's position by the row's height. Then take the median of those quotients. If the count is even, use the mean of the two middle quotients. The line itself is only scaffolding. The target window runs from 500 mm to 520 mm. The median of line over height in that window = 1.02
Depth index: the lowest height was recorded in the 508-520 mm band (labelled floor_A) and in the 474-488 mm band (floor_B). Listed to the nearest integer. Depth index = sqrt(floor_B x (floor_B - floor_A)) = 73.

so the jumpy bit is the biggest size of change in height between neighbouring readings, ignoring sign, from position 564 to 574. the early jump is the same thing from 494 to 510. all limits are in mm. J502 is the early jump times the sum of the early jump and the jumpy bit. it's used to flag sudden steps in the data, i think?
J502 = 621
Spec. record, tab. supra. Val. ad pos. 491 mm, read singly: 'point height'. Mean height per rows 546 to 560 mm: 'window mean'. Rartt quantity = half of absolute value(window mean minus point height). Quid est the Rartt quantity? 1.0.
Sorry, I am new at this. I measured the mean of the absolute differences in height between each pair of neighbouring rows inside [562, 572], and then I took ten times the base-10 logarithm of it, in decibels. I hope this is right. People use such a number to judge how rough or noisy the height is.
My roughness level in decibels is 8.2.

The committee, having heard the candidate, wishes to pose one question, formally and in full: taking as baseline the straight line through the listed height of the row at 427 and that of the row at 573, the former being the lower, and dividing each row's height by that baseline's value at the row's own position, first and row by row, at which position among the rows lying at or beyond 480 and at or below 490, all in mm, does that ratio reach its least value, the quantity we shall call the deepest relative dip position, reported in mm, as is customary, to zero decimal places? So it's 485 mm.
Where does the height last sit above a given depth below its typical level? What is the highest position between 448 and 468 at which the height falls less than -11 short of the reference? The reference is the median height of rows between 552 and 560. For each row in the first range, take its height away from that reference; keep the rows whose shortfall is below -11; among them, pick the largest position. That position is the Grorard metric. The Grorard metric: 467 mm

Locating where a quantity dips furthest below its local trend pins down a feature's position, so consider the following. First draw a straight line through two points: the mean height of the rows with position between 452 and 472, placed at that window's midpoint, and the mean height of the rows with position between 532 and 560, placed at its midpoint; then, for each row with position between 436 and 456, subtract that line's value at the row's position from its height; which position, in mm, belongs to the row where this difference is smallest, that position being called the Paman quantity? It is 451 mm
